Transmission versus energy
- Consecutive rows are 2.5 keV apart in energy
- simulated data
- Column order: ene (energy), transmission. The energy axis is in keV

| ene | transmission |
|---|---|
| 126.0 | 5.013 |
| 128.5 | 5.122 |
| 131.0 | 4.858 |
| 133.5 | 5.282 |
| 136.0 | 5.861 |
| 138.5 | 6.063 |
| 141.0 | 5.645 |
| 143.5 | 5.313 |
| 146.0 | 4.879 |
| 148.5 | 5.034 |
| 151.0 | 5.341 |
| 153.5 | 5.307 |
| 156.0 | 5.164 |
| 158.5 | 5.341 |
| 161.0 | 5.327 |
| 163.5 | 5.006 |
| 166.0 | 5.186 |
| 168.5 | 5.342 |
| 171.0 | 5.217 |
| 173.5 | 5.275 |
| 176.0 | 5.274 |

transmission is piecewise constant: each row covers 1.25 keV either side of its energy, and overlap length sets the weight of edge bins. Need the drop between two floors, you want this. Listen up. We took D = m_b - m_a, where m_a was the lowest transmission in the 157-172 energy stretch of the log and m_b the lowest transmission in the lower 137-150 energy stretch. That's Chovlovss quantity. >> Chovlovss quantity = -0.13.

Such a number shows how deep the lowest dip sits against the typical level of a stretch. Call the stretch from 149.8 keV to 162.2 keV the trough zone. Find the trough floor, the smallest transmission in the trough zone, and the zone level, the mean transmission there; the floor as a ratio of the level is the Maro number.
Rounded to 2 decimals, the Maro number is 0.98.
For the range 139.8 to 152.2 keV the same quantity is 0.93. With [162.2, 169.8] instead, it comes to 0.97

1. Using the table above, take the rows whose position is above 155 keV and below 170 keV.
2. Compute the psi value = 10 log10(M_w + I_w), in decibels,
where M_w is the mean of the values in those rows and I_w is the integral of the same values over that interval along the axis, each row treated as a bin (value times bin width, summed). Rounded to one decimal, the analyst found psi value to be 19.2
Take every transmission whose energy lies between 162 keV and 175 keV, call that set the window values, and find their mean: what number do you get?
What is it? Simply 5.21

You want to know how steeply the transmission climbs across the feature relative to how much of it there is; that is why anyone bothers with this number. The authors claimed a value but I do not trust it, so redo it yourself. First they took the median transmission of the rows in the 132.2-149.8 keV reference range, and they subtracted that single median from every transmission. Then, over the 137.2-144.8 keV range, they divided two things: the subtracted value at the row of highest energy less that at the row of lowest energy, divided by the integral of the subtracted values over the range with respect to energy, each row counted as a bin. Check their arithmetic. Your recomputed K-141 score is -0.3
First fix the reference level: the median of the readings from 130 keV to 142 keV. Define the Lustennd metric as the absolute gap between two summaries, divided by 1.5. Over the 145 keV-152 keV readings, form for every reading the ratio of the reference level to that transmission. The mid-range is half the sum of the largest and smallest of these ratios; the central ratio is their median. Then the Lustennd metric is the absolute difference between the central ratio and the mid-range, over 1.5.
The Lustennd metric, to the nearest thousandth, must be 0.010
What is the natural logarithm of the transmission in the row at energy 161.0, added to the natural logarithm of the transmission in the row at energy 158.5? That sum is 3.35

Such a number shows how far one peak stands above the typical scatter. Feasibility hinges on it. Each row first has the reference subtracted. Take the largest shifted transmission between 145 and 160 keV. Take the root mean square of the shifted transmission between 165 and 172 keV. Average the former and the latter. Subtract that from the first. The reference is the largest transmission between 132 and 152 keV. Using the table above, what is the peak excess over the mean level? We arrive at -0.77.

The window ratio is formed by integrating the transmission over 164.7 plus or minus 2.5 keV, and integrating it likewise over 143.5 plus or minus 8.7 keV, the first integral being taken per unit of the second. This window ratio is 0.3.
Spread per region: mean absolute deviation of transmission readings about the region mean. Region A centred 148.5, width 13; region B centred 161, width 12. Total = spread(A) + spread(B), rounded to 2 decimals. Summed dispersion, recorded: 0.28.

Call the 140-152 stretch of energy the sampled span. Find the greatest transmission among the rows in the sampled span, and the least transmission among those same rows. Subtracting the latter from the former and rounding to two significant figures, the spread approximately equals 0.77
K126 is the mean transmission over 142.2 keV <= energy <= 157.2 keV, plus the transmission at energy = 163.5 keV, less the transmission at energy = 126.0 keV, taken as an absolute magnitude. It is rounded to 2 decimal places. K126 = 5.17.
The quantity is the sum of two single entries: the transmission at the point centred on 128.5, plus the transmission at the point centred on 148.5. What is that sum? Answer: 10.16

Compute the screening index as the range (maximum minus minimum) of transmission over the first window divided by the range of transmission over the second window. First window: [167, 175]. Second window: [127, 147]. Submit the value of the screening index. 0.10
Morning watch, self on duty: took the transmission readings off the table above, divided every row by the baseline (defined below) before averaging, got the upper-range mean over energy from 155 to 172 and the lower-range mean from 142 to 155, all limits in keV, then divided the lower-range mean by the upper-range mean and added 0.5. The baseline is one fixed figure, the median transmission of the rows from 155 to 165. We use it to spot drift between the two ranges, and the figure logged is 1.49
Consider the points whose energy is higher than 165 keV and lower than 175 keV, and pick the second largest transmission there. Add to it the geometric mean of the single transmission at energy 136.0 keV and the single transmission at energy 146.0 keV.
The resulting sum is 10.62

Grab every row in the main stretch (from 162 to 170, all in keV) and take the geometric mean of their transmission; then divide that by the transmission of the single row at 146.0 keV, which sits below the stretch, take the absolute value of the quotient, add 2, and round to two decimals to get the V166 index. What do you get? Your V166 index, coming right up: 3.06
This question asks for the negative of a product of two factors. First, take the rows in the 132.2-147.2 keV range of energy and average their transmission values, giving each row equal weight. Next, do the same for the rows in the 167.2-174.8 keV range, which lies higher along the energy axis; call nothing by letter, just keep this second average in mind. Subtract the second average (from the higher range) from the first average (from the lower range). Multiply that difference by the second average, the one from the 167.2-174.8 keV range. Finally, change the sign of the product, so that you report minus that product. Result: -1.21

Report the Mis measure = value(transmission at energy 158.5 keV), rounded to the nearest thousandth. 5.341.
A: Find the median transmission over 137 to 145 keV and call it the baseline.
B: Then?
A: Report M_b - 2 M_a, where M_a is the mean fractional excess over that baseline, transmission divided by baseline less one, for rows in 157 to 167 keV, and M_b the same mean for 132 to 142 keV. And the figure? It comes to 0.16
